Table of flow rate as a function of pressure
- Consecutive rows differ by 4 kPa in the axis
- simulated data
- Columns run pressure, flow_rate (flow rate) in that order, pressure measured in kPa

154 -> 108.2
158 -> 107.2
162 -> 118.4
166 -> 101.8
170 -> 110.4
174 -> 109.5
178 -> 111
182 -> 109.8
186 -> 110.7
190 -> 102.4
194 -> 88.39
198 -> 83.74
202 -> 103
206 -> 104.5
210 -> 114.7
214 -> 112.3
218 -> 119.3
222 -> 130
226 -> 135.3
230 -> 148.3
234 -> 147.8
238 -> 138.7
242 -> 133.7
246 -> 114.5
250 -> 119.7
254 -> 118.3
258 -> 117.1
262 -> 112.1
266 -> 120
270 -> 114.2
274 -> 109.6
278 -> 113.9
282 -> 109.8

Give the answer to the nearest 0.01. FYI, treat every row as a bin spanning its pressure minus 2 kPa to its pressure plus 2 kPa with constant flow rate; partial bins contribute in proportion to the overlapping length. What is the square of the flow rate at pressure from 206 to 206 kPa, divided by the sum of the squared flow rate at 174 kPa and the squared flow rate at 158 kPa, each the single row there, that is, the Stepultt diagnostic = 0.47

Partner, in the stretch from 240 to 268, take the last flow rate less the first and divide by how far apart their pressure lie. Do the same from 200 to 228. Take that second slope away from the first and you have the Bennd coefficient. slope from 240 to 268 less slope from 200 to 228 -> -1.9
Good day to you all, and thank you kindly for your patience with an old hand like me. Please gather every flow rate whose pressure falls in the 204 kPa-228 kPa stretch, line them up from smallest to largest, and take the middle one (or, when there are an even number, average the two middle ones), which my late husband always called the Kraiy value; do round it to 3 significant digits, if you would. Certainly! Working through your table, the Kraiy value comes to 117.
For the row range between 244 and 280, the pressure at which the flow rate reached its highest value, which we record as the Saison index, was 266 kPa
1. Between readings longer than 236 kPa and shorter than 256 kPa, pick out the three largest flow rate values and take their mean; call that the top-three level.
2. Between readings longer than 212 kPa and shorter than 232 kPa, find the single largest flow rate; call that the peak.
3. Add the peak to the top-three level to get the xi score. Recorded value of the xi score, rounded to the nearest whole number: 279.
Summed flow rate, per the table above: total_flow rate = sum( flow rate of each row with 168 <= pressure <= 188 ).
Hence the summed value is 551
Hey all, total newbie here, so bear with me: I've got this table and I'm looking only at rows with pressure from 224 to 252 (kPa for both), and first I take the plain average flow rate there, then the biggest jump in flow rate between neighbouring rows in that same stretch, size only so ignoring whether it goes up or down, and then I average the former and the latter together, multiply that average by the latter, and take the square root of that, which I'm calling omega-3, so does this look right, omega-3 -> 38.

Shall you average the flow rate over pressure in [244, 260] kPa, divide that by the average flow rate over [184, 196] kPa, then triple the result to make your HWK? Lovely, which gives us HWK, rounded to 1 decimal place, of 3.5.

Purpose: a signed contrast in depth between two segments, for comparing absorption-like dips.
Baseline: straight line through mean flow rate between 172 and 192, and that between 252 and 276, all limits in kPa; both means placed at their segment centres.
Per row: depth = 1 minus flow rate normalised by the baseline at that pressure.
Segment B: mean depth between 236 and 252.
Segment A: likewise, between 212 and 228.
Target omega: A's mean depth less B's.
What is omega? 0.00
